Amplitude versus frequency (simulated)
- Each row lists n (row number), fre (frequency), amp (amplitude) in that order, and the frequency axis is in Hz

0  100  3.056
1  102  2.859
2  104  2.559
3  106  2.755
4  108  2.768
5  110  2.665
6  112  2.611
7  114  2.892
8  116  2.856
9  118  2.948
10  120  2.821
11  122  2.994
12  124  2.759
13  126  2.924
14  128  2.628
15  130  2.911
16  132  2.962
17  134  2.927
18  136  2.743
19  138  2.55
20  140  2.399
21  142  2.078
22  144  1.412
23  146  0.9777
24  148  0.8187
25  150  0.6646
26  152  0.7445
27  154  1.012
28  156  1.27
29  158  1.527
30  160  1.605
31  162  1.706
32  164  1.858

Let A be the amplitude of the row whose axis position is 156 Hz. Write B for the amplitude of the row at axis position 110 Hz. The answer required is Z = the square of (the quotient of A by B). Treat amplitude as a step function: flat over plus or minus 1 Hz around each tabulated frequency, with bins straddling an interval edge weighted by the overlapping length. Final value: 0.2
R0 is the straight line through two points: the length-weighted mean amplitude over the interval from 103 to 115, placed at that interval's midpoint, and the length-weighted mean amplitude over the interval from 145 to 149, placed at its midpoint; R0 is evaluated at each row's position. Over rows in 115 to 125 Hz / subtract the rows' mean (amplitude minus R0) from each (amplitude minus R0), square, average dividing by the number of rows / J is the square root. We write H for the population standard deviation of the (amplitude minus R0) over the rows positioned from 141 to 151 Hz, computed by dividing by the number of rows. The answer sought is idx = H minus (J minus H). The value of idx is 0.63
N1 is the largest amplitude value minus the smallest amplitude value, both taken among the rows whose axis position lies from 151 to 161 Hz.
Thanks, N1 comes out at 0.86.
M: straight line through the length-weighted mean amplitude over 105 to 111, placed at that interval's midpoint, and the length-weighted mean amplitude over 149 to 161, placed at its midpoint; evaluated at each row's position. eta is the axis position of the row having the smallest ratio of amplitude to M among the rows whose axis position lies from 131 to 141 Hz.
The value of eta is 140 Hz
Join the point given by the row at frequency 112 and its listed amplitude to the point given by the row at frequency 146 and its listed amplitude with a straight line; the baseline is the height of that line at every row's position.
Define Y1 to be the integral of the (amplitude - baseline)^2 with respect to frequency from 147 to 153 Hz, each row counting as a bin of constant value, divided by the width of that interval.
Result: 0.0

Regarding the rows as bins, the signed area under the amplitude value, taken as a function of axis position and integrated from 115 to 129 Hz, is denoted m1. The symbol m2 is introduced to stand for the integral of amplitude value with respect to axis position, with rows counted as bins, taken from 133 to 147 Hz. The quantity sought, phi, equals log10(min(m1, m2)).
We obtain 1.48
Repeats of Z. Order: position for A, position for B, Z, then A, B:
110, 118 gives 0.8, 2.665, 2.948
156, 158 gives 0.7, 1.27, 1.527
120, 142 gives 1.8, 2.821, 2.078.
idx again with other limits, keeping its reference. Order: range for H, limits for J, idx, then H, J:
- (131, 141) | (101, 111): 0.03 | 0.09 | 0.15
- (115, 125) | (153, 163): -0.10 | 0.14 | 0.38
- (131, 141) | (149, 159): -0.28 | 0.09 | 0.46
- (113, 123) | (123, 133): 0.12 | 0.17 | 0.22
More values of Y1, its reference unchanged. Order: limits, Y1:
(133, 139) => 1.6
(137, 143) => 1.2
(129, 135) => 1.7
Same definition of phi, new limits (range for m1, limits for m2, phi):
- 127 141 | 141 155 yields 1.19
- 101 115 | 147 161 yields 1.18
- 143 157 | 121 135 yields 1.14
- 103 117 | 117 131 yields 1.58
